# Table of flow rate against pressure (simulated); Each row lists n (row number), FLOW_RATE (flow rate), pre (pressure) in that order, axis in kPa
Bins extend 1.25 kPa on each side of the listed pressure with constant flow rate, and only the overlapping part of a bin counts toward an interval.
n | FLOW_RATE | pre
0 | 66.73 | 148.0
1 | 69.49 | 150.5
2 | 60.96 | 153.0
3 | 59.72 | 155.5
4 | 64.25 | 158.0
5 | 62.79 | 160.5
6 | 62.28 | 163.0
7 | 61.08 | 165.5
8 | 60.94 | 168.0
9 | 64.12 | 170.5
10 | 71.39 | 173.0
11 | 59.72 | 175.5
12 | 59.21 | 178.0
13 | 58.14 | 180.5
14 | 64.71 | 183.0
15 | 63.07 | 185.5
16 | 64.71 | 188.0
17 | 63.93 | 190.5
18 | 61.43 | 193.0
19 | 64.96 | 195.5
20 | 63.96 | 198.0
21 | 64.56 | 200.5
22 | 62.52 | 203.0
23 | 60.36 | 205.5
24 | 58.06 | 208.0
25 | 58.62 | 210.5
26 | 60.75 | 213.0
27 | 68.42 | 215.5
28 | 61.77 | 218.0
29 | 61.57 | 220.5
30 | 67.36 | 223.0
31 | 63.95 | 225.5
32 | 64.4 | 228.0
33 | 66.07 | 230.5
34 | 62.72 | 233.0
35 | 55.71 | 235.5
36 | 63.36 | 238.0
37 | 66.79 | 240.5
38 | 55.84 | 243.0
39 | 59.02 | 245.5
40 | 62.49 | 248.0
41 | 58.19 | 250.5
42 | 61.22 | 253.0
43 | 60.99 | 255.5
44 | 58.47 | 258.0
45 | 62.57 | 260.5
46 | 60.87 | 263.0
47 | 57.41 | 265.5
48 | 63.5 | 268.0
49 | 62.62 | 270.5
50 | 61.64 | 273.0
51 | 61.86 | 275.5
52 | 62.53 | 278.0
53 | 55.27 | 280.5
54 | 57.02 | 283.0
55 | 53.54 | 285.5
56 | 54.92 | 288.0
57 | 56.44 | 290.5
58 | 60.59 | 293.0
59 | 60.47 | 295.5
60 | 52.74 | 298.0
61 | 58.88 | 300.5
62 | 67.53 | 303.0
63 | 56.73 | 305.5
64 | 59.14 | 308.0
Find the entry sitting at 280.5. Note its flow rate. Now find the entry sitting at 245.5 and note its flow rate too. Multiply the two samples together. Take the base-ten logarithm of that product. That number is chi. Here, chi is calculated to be 3.51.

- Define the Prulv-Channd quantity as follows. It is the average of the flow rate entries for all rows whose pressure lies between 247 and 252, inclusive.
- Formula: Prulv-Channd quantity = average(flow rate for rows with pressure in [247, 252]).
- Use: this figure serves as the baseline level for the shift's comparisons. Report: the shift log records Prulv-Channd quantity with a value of 60.3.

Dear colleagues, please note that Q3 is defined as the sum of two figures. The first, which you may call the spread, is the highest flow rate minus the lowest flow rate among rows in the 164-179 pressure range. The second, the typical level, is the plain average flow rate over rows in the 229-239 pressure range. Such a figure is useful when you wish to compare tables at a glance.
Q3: 74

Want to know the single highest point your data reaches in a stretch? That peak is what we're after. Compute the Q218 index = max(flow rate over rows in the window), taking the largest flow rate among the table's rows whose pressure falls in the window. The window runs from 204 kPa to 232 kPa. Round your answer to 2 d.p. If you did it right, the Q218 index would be 68.42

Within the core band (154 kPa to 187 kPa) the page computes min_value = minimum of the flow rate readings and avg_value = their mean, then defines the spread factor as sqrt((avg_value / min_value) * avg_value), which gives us 8.19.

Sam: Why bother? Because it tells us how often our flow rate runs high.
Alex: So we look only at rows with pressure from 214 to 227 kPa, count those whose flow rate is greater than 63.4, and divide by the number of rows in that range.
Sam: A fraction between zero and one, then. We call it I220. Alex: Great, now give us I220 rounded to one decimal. 0.6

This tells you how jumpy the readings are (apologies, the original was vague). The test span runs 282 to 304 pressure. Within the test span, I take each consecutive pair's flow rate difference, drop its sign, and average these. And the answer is 4.1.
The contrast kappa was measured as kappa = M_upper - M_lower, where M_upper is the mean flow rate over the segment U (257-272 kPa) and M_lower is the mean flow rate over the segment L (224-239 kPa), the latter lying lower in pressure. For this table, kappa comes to -1.8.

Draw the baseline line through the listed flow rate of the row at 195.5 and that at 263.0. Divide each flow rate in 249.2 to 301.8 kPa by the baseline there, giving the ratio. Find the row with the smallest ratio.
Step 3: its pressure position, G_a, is 298.0 kPa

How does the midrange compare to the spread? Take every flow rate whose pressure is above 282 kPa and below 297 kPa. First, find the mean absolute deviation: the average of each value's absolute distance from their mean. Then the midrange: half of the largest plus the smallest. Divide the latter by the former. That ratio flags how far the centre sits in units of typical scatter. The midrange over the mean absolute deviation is 25.4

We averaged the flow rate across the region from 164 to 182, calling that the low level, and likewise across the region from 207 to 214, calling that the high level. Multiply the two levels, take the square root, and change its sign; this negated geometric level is -60.6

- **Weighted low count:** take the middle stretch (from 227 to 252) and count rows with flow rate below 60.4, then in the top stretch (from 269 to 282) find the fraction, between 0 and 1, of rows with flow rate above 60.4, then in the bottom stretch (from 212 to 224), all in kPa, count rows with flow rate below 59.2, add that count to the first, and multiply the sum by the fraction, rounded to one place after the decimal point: 3.2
